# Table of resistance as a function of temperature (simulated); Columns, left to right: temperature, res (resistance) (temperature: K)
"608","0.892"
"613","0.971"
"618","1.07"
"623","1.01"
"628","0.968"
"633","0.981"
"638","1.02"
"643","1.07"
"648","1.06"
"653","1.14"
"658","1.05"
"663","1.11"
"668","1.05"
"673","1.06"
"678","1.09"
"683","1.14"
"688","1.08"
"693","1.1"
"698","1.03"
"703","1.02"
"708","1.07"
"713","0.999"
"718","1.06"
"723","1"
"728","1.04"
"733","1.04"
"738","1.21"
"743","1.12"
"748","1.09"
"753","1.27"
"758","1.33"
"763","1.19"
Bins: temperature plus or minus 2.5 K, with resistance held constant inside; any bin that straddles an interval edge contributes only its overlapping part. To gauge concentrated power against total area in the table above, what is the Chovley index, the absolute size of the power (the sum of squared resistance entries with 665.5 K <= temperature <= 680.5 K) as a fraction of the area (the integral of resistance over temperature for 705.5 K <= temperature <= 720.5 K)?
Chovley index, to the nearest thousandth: 0.218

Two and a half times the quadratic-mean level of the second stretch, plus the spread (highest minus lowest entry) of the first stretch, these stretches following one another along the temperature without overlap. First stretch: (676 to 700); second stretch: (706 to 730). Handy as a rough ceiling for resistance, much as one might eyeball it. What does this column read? 2.70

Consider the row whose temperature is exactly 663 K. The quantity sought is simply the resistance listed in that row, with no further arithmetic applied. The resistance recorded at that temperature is 1.11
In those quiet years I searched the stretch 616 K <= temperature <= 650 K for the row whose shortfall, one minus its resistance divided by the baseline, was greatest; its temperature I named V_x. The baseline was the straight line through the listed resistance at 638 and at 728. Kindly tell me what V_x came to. 628 K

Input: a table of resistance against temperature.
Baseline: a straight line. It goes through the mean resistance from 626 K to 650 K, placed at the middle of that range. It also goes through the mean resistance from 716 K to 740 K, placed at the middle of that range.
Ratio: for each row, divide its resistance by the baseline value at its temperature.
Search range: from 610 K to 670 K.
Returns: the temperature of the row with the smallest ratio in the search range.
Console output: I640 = 628 K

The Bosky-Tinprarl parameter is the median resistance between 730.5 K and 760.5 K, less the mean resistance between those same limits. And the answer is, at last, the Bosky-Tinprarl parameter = -0.012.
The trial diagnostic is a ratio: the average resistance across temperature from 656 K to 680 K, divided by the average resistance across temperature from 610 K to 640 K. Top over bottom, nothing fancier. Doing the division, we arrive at 1.07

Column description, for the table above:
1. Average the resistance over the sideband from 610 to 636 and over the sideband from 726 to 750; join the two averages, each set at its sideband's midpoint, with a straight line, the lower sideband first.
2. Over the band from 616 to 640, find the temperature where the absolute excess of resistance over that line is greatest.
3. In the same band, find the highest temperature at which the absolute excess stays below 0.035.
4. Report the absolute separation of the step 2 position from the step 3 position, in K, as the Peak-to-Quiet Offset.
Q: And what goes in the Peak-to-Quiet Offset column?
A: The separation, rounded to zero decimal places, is 20 K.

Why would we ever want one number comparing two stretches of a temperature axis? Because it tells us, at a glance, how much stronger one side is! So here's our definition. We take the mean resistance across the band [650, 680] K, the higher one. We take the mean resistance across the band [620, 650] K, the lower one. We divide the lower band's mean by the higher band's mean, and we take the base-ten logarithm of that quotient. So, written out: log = -0.027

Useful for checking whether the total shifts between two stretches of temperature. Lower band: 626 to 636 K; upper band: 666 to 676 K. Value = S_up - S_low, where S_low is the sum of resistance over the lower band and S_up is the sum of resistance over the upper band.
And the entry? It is 0.16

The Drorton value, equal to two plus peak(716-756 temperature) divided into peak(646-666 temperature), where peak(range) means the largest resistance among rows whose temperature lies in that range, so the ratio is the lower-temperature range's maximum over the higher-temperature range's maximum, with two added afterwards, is 2.90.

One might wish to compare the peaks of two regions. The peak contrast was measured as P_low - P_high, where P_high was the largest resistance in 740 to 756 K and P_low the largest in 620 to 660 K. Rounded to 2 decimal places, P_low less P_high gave -0.13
